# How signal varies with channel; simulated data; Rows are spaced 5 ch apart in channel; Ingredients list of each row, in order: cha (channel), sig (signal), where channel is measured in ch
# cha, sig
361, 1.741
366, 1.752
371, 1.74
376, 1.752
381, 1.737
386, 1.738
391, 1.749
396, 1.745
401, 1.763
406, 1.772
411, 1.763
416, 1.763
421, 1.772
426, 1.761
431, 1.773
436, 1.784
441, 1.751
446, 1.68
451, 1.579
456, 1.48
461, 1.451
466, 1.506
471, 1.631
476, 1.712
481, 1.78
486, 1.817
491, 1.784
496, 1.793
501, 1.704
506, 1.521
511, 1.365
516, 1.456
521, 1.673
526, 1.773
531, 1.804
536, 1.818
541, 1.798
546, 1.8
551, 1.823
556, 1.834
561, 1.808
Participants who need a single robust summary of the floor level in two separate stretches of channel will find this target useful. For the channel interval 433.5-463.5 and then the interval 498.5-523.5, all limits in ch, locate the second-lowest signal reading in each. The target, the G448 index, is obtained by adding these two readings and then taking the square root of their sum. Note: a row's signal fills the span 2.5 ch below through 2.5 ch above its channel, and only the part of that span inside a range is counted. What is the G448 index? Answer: 1.71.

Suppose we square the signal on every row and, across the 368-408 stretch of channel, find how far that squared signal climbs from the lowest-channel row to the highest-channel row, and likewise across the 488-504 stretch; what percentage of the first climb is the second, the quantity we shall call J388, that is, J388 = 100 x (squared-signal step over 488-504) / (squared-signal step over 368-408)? -248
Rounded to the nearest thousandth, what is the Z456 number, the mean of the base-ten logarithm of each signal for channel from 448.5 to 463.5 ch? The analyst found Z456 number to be 0.177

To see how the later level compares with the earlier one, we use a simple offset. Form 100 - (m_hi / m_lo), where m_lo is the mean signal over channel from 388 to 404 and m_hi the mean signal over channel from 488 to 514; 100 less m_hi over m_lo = 99.1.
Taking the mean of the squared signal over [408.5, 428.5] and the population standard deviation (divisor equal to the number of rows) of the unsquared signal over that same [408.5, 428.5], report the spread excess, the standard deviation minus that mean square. -3.11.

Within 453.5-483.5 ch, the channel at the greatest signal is 481 ch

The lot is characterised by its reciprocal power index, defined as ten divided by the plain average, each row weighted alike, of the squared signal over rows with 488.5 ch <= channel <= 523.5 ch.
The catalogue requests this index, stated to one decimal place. 3.8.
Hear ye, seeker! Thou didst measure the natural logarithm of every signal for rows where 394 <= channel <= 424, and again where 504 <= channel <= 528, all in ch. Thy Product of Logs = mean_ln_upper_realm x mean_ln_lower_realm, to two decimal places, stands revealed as 0.25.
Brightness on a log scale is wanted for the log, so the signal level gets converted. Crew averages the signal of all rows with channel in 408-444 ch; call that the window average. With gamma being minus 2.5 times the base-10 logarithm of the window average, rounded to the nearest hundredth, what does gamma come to -0.62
